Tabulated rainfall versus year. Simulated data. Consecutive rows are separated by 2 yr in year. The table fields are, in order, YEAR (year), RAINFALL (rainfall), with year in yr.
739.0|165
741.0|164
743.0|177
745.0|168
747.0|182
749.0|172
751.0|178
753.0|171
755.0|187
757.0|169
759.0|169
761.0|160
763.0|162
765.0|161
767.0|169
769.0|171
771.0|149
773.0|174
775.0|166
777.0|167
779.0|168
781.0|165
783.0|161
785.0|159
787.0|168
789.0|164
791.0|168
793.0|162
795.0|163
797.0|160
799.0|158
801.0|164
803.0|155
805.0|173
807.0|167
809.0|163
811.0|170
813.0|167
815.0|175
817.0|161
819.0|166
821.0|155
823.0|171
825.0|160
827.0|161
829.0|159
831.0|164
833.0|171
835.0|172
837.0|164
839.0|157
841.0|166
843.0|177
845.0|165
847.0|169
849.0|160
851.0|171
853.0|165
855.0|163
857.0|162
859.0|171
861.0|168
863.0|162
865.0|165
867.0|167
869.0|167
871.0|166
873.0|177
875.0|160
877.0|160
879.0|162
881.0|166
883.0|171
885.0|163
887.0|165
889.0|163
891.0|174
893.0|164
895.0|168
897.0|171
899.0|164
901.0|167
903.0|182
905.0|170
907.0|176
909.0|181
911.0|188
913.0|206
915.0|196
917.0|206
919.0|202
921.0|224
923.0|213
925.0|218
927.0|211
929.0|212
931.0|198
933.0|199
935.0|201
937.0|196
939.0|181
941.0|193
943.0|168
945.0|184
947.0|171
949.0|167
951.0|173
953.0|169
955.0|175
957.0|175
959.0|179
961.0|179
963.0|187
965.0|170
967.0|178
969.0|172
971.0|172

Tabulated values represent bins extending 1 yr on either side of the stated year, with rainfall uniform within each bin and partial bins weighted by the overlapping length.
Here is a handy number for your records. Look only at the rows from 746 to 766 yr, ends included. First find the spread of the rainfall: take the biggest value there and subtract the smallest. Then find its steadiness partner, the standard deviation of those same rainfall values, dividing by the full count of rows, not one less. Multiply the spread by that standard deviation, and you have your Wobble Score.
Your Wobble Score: 232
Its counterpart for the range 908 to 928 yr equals 541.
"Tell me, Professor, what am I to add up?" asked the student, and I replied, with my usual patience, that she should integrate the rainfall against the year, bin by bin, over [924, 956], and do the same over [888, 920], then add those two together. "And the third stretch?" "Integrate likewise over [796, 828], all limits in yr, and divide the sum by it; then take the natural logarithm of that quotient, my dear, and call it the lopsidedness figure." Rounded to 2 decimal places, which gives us 0.81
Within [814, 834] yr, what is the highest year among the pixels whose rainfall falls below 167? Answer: 831.0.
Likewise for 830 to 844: 841.0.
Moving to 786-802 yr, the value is 801.0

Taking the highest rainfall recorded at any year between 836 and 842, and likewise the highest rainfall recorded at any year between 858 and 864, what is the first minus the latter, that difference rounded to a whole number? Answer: -5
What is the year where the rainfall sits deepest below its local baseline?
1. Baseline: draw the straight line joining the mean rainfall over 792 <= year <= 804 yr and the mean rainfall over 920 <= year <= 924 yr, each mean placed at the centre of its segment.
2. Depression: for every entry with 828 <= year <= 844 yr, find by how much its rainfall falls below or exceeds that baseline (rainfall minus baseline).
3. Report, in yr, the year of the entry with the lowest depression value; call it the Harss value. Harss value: 839.0 yr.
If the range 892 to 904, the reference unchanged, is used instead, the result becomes 899.0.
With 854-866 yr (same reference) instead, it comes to 863.0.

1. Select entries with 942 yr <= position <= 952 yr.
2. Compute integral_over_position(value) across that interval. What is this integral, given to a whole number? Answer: 1726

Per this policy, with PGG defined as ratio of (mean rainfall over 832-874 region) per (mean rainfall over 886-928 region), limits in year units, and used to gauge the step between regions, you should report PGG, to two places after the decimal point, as 0.90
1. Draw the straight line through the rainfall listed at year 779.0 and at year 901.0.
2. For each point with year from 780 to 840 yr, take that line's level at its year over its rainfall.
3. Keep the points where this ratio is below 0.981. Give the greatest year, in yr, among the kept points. 835.0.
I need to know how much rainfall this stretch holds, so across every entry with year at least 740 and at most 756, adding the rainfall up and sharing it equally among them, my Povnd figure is 174.9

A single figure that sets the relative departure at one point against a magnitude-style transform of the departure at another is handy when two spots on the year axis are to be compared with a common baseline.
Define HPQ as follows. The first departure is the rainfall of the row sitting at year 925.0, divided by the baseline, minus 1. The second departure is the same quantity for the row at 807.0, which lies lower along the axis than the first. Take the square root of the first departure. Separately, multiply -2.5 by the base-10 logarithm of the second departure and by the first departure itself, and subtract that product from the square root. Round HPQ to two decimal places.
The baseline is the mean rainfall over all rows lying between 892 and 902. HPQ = -1.69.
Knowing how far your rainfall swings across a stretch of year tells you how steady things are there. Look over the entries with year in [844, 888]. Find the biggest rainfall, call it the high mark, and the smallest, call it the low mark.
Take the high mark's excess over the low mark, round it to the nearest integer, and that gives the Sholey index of 17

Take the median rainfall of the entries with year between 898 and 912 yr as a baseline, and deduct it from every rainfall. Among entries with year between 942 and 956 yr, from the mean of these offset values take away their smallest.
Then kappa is 5.4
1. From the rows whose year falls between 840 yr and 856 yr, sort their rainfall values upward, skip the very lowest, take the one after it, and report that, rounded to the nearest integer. 163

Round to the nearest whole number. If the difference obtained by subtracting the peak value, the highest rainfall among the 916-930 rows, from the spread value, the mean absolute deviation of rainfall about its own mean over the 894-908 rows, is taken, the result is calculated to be -220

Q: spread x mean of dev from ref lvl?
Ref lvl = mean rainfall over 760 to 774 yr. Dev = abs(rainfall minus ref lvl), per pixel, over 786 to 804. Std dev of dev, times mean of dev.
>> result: 9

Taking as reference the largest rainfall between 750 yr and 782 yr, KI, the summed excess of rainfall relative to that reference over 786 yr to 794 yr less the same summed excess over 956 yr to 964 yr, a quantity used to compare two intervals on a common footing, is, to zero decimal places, -58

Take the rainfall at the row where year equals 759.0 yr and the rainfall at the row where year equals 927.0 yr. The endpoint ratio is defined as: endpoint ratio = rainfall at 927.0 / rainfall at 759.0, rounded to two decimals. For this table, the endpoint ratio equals 1.25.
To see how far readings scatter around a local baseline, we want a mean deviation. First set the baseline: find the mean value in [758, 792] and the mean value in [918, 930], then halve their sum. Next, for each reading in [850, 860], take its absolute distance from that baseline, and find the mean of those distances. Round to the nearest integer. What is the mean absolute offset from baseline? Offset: 23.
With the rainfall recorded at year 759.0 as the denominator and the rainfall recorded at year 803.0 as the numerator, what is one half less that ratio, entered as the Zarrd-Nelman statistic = -0.42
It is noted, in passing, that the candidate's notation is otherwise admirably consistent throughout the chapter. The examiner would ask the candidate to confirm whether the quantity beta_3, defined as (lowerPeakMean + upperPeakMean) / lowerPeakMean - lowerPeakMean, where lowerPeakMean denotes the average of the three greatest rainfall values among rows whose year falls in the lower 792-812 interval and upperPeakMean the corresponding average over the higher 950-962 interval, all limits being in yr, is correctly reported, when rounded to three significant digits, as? -168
